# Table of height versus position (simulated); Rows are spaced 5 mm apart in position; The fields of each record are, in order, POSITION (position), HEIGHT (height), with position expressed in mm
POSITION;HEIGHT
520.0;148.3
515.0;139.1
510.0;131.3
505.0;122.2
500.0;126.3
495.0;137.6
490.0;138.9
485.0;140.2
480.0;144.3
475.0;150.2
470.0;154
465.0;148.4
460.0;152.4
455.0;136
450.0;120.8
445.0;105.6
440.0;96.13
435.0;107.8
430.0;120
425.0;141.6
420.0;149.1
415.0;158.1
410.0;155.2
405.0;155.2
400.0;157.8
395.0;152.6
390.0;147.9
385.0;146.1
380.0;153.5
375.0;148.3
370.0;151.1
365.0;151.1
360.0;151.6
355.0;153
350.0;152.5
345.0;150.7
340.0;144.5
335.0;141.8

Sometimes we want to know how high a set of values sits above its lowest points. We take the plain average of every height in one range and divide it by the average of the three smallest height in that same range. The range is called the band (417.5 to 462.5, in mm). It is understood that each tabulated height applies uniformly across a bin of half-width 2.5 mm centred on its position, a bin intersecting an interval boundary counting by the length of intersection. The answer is 1.22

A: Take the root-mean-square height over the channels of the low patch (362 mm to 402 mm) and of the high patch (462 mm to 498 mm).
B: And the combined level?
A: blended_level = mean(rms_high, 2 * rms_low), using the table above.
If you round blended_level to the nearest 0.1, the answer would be 223.5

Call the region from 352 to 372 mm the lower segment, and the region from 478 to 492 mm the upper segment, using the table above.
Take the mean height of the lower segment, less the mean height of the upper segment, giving 10.6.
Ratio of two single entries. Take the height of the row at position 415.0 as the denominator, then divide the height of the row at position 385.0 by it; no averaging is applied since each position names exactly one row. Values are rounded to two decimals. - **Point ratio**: 0.92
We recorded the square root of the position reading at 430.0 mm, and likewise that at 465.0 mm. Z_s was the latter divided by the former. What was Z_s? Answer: 1.11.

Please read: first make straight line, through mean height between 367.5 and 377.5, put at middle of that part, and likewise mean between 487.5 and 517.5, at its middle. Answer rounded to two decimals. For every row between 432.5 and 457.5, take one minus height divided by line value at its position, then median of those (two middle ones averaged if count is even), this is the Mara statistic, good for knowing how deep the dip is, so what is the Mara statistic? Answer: 0.24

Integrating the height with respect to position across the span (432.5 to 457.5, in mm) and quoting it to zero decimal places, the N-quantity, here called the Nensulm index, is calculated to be 2832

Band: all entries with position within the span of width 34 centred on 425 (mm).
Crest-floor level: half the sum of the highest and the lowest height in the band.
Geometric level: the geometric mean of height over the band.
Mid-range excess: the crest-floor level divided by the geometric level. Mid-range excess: 0.97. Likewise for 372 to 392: 1.01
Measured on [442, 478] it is 0.95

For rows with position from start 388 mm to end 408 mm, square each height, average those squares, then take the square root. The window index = 153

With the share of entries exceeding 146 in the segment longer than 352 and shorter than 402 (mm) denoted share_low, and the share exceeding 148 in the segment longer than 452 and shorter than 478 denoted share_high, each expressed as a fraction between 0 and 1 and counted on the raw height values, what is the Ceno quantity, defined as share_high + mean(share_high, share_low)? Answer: 1.70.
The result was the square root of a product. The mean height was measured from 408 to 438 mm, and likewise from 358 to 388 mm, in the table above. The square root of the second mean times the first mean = 144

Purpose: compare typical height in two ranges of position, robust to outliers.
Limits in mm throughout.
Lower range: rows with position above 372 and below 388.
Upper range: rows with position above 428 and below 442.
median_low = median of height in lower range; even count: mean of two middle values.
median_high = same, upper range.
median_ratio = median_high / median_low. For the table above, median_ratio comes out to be 0.727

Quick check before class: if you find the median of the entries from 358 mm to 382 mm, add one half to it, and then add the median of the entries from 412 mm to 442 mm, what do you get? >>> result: 282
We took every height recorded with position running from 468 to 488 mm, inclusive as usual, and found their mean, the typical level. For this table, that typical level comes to 147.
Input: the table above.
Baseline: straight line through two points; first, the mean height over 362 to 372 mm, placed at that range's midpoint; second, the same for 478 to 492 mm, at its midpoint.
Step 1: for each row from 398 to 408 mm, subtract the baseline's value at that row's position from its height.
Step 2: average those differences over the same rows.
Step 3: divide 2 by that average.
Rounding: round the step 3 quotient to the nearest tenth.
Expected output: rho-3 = 0.2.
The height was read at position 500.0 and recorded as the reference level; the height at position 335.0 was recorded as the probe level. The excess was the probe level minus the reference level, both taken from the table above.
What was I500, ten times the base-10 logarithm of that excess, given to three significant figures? 11.9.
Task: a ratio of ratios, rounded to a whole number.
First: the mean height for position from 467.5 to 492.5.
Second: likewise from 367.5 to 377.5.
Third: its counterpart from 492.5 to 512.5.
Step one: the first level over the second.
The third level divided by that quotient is 133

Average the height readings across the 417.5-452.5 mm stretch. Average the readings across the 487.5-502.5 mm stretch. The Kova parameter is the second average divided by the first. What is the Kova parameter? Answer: 1.12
